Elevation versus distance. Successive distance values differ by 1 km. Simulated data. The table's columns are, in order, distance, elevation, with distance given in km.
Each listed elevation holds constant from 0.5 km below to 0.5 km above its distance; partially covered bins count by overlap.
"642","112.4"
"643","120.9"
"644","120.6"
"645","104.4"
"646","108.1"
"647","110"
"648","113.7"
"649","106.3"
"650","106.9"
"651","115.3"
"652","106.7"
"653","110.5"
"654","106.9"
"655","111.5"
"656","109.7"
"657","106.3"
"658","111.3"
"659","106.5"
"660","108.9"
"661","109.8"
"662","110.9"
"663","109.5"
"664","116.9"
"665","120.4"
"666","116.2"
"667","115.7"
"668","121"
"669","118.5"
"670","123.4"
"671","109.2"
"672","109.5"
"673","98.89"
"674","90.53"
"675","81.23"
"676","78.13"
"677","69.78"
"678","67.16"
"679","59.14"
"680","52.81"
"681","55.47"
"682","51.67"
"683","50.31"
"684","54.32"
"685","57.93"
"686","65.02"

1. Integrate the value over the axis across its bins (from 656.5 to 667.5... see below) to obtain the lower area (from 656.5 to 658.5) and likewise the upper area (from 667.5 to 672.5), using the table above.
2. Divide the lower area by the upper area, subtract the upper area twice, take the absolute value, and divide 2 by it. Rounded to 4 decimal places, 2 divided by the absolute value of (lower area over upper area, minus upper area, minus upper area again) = 0.0017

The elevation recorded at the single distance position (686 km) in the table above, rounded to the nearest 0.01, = 65.02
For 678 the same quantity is 67.16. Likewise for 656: 109.70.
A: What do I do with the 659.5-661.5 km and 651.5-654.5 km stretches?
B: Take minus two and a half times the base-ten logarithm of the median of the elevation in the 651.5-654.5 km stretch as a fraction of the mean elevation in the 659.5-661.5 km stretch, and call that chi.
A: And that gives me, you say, 0.0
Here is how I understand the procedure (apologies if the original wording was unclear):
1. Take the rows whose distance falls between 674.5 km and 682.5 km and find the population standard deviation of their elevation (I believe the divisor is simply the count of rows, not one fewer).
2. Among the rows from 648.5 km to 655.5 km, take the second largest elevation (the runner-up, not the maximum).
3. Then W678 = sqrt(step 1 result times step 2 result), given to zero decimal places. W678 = 35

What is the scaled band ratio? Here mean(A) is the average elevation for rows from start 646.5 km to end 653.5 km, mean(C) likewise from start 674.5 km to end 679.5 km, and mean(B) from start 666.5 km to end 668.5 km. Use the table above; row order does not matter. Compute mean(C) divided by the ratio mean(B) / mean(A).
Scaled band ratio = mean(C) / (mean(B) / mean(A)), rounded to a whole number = 66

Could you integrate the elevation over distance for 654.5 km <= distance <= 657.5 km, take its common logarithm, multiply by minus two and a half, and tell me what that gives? -6.29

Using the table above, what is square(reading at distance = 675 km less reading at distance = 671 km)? 782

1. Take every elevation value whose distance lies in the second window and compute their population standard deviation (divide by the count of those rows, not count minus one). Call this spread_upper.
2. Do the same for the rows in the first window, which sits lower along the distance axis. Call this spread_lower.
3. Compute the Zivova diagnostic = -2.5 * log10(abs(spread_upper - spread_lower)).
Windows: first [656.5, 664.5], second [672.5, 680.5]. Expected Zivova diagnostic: -2.65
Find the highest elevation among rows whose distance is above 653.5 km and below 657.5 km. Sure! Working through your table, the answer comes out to 111.5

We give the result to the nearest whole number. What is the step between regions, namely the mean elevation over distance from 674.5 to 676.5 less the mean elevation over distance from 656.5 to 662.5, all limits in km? -29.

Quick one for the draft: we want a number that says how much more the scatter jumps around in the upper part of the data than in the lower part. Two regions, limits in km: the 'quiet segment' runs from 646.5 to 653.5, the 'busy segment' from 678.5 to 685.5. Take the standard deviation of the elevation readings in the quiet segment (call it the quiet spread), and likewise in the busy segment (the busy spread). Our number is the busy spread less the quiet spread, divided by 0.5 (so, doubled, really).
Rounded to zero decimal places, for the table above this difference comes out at -1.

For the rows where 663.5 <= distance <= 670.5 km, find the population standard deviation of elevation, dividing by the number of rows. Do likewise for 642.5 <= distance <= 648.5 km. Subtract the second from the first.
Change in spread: -4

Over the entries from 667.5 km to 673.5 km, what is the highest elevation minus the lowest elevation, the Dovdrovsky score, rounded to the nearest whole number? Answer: 25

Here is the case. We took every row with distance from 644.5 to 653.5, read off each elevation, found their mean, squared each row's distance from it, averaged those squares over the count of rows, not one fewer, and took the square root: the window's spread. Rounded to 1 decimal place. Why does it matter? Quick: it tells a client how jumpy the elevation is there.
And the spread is 3.4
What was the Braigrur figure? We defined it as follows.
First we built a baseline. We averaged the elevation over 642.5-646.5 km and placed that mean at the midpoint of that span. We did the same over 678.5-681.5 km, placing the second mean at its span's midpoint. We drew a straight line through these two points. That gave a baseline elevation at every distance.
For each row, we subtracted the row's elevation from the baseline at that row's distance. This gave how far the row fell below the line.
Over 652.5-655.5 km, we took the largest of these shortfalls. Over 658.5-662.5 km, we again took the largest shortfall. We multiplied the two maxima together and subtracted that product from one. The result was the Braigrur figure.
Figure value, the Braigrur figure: -145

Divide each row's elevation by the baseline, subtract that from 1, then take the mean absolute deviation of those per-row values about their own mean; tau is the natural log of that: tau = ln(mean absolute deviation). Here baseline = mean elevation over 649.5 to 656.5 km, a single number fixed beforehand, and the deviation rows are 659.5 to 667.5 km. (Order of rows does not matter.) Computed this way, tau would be -3.4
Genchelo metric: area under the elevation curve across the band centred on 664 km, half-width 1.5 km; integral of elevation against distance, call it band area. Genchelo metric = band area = 347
